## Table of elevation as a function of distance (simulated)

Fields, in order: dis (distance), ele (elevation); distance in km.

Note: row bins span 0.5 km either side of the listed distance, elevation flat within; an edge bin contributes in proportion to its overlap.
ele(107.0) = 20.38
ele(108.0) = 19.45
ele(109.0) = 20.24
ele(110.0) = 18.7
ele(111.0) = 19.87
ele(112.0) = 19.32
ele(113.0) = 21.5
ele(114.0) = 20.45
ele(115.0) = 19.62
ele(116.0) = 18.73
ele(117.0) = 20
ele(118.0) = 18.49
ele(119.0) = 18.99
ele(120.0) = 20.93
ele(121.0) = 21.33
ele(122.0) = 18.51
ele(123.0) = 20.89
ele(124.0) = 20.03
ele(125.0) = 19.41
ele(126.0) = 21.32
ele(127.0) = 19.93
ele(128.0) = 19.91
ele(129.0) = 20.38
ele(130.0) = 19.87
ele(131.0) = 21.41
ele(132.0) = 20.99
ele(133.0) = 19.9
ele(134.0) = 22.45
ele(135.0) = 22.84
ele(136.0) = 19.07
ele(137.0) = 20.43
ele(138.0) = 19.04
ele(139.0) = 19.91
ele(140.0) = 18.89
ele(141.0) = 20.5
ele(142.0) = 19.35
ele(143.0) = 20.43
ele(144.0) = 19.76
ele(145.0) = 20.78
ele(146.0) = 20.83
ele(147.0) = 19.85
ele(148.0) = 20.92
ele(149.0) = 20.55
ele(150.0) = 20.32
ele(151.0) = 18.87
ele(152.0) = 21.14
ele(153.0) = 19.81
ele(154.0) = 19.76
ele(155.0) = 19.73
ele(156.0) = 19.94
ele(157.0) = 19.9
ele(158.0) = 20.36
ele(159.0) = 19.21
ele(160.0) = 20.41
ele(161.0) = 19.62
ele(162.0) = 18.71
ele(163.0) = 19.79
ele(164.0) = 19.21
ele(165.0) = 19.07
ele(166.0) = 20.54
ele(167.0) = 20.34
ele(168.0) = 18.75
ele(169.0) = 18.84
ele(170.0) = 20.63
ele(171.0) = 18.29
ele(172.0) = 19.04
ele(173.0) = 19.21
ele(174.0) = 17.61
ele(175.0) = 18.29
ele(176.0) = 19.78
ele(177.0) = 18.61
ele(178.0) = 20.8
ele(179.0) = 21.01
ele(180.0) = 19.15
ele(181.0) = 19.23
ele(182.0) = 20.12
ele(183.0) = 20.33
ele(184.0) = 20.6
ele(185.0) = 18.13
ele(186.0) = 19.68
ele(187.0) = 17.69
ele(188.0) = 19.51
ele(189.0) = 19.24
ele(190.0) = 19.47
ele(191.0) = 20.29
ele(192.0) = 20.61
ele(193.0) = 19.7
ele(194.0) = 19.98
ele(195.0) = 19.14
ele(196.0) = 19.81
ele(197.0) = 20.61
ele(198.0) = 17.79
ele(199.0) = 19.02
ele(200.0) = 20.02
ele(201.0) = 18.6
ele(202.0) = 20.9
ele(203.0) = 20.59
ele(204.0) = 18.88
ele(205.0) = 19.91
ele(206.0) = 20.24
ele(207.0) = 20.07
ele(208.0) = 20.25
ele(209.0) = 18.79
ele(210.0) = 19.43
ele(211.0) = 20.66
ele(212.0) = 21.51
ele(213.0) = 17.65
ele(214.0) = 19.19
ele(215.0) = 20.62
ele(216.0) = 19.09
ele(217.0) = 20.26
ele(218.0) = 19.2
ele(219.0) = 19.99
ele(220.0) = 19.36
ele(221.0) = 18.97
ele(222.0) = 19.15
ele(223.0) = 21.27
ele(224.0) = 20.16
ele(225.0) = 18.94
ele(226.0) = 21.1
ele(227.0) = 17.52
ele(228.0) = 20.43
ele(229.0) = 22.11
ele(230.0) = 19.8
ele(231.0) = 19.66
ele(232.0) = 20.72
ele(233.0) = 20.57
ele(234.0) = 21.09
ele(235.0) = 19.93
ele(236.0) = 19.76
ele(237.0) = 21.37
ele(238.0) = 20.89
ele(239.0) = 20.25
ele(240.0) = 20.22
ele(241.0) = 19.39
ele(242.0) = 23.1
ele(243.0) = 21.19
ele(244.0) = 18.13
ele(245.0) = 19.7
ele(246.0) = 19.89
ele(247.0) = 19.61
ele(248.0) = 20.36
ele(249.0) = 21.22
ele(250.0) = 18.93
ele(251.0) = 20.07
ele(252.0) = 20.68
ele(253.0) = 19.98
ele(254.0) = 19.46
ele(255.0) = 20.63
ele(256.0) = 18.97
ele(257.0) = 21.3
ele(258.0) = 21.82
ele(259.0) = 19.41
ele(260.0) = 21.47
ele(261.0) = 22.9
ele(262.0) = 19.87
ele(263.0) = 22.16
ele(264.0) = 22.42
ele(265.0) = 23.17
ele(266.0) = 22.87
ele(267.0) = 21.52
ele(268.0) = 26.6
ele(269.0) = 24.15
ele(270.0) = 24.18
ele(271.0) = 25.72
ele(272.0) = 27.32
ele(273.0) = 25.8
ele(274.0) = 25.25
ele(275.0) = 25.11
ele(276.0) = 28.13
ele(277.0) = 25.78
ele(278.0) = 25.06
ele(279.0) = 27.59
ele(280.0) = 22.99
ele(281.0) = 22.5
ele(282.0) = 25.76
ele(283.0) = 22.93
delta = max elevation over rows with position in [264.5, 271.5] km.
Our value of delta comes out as 26.6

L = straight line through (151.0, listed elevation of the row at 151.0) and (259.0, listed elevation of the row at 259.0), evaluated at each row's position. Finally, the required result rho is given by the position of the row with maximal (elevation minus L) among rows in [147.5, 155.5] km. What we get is 152.0 km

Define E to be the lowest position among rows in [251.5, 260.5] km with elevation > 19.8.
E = 252.0 km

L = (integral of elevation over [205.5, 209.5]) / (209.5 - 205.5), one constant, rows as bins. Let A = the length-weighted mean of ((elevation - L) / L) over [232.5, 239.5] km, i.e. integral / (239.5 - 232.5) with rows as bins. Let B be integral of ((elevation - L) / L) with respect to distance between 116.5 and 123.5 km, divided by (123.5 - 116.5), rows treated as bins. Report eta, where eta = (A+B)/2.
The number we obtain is 0.02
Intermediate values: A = 0.036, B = 0.00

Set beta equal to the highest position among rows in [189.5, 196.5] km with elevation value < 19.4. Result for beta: 195.0 km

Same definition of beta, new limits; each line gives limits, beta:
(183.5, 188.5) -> 187.0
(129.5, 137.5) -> 136.0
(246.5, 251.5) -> 250.0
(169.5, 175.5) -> 175.0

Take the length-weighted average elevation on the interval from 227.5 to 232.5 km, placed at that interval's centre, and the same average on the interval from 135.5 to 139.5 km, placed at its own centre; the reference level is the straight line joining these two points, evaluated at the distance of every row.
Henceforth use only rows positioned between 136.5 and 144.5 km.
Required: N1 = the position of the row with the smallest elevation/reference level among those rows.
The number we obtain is 140.0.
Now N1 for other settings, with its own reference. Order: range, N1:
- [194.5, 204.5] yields 198.0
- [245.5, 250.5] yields 250.0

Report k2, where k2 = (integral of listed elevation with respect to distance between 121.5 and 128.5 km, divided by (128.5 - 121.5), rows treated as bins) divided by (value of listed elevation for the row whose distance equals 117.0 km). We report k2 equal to 1.00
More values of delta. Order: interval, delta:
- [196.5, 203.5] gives 20.9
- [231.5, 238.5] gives 21.37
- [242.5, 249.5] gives 21.22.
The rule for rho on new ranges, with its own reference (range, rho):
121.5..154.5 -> 135.0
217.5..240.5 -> 229.0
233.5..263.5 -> 242.0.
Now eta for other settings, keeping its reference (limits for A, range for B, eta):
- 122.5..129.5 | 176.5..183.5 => 0.01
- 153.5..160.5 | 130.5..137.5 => 0.03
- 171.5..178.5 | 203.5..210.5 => -0.02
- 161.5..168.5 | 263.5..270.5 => 0.08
